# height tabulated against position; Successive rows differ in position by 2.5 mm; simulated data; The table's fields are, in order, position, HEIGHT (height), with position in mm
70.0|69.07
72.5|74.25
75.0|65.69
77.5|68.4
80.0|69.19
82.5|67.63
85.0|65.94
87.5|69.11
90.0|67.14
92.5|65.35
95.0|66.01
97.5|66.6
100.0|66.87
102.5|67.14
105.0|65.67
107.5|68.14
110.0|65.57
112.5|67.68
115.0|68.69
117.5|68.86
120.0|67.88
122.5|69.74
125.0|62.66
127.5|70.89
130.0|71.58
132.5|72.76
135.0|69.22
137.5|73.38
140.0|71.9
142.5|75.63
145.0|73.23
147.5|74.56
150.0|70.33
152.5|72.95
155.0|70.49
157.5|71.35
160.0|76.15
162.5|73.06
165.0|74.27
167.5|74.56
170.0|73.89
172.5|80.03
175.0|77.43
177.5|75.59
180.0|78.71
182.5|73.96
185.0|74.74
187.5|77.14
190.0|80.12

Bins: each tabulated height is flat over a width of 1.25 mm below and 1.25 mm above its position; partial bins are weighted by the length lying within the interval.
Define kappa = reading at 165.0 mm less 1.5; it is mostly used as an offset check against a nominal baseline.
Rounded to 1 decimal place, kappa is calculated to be 72.8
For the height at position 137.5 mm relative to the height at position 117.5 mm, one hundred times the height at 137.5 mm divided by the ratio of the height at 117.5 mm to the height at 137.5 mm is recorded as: 7820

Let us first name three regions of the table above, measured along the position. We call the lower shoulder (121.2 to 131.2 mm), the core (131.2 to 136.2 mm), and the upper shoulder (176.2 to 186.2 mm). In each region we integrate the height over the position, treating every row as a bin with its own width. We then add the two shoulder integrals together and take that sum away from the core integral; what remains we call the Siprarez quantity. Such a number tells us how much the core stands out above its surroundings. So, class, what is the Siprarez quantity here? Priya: -1090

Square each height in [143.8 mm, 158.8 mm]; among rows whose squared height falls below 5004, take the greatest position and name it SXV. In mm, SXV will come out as 155.0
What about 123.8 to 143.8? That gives 135.0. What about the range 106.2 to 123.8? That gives 122.5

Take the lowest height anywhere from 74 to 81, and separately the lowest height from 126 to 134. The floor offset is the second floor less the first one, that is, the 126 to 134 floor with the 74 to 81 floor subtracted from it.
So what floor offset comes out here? 5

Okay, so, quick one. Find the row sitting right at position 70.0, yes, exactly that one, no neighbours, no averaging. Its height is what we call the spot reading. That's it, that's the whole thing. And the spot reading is 69.07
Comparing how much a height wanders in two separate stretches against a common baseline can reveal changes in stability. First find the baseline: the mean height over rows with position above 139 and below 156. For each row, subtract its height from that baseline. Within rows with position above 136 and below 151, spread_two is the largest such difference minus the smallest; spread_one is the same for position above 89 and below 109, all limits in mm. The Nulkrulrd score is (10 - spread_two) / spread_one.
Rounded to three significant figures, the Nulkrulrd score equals 1.68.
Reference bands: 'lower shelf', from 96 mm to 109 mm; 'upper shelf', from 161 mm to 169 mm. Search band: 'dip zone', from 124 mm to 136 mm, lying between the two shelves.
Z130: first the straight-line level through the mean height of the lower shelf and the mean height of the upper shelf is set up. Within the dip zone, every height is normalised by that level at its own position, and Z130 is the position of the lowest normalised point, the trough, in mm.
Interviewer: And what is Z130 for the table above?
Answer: 125.0 mm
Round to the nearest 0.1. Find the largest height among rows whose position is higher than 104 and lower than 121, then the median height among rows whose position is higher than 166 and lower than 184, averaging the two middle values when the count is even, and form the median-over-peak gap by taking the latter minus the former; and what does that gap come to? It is 6.7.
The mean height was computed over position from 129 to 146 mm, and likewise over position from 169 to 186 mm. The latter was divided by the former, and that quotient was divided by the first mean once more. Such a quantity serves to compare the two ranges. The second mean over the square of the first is 0.0145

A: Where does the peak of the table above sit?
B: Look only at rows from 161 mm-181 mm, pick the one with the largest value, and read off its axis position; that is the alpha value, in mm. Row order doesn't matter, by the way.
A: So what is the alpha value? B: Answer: 172.5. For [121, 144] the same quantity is 142.5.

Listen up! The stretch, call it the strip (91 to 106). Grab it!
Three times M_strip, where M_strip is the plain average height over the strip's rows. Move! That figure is 199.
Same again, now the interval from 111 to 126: 203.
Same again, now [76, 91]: 204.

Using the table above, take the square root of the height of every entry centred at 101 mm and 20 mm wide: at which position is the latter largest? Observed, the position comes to 107.5 mm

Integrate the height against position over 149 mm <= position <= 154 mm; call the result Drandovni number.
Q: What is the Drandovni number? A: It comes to 358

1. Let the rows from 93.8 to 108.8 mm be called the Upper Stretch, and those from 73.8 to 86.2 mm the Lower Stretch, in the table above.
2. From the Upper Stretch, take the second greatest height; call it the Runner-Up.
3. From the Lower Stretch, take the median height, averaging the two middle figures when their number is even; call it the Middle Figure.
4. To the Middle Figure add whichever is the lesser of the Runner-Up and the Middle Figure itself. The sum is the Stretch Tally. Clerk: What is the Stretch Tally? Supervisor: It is 135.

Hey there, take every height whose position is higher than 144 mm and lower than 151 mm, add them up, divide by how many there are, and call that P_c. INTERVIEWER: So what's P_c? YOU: 73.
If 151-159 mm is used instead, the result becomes 72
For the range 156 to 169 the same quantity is 74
